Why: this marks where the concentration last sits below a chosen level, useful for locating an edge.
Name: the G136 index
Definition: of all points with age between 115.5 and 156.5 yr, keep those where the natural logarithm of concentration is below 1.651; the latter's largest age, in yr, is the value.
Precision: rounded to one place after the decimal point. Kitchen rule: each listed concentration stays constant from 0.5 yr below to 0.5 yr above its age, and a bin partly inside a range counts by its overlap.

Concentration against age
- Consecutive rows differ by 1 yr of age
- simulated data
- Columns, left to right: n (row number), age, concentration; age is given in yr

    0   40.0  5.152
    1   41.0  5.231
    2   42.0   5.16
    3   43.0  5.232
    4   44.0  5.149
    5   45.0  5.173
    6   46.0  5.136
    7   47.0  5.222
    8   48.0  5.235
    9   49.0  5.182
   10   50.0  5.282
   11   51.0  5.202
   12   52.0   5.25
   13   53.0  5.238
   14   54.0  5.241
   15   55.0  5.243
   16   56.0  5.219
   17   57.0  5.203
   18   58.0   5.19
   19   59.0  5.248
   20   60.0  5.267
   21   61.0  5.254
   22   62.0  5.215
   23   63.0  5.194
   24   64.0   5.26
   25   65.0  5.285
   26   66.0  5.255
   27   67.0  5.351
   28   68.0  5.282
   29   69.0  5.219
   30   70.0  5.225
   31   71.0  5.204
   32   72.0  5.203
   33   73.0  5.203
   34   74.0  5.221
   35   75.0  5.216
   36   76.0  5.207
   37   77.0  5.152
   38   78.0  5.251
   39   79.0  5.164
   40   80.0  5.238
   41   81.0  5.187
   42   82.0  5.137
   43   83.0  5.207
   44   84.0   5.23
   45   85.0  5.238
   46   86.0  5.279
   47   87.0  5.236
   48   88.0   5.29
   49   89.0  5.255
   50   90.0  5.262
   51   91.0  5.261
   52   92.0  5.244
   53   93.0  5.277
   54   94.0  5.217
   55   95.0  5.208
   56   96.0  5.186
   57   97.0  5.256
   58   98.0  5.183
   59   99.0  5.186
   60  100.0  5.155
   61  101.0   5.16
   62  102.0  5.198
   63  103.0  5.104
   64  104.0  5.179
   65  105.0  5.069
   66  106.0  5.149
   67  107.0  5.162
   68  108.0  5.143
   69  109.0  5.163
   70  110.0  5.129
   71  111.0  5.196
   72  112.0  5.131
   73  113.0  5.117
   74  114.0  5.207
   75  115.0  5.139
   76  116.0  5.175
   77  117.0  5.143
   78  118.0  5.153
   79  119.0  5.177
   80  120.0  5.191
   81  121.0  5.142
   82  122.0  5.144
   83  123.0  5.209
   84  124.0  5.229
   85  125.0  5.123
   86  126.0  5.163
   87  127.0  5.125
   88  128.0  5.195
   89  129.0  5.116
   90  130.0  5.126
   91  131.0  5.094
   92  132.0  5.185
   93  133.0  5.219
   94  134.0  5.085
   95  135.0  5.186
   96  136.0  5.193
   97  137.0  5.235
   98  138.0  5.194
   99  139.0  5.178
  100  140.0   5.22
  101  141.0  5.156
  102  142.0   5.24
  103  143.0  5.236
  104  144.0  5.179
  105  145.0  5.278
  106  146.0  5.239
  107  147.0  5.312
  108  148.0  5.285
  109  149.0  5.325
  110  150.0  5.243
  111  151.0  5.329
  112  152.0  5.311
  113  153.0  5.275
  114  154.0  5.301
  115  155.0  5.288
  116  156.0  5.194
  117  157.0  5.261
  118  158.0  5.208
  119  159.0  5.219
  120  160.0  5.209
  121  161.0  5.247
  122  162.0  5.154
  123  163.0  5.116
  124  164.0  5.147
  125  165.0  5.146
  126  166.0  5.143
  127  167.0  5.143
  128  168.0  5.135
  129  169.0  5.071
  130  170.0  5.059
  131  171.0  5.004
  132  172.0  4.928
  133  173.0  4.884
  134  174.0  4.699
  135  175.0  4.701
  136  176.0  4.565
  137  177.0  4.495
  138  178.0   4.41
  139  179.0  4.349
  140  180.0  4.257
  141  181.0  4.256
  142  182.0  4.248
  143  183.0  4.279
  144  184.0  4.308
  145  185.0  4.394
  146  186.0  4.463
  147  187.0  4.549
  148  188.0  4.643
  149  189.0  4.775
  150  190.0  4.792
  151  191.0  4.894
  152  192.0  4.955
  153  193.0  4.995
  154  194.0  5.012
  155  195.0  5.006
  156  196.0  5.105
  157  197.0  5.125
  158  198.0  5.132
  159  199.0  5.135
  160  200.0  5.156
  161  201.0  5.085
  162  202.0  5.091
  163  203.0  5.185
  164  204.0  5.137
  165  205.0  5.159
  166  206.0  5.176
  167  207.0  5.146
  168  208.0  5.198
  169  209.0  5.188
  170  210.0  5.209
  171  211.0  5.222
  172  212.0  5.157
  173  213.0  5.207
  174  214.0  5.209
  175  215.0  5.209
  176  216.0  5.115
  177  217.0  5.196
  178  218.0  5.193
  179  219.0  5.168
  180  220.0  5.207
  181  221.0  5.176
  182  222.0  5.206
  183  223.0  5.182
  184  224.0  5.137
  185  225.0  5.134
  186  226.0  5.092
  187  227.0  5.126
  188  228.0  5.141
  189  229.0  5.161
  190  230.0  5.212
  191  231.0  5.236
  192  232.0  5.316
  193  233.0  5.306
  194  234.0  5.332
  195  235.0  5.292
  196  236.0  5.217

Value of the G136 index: 156.0 yr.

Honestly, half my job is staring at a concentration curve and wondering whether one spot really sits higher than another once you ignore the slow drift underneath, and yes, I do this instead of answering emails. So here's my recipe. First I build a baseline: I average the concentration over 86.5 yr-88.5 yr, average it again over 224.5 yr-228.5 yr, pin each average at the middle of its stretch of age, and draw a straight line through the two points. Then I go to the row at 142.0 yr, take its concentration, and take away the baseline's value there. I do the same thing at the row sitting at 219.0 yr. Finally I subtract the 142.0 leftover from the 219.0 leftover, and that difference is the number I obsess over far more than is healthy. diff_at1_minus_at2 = 0.01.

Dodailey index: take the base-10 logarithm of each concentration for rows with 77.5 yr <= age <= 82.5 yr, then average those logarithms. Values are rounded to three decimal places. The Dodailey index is 0.716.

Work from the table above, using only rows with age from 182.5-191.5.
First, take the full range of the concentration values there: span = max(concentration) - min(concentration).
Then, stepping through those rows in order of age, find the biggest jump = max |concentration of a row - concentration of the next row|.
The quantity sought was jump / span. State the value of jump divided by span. 0.21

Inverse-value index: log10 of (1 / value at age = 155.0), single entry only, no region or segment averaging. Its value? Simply -0.72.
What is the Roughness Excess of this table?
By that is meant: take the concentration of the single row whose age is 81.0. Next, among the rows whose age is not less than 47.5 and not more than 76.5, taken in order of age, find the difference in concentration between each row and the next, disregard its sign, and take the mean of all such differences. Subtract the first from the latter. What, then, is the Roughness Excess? -5.15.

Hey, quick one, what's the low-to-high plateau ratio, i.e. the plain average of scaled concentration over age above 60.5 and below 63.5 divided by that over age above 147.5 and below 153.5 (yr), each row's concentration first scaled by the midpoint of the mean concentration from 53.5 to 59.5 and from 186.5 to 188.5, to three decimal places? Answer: 0.986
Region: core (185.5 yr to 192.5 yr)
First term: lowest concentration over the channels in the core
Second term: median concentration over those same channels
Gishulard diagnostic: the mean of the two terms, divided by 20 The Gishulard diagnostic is 0.231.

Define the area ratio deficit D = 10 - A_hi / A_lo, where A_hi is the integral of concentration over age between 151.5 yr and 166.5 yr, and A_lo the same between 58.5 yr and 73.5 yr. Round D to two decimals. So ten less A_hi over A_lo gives 9.01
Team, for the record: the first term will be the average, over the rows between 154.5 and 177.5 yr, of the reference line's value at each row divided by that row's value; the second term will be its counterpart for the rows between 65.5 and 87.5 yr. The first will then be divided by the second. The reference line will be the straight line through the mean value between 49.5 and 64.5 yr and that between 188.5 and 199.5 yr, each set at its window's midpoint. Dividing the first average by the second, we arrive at 1.01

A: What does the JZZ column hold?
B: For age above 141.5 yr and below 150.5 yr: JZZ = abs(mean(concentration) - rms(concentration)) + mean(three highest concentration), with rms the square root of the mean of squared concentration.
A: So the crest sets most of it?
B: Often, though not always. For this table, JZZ 5.31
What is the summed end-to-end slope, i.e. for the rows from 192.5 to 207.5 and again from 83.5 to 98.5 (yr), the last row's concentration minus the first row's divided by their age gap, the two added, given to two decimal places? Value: 0.01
